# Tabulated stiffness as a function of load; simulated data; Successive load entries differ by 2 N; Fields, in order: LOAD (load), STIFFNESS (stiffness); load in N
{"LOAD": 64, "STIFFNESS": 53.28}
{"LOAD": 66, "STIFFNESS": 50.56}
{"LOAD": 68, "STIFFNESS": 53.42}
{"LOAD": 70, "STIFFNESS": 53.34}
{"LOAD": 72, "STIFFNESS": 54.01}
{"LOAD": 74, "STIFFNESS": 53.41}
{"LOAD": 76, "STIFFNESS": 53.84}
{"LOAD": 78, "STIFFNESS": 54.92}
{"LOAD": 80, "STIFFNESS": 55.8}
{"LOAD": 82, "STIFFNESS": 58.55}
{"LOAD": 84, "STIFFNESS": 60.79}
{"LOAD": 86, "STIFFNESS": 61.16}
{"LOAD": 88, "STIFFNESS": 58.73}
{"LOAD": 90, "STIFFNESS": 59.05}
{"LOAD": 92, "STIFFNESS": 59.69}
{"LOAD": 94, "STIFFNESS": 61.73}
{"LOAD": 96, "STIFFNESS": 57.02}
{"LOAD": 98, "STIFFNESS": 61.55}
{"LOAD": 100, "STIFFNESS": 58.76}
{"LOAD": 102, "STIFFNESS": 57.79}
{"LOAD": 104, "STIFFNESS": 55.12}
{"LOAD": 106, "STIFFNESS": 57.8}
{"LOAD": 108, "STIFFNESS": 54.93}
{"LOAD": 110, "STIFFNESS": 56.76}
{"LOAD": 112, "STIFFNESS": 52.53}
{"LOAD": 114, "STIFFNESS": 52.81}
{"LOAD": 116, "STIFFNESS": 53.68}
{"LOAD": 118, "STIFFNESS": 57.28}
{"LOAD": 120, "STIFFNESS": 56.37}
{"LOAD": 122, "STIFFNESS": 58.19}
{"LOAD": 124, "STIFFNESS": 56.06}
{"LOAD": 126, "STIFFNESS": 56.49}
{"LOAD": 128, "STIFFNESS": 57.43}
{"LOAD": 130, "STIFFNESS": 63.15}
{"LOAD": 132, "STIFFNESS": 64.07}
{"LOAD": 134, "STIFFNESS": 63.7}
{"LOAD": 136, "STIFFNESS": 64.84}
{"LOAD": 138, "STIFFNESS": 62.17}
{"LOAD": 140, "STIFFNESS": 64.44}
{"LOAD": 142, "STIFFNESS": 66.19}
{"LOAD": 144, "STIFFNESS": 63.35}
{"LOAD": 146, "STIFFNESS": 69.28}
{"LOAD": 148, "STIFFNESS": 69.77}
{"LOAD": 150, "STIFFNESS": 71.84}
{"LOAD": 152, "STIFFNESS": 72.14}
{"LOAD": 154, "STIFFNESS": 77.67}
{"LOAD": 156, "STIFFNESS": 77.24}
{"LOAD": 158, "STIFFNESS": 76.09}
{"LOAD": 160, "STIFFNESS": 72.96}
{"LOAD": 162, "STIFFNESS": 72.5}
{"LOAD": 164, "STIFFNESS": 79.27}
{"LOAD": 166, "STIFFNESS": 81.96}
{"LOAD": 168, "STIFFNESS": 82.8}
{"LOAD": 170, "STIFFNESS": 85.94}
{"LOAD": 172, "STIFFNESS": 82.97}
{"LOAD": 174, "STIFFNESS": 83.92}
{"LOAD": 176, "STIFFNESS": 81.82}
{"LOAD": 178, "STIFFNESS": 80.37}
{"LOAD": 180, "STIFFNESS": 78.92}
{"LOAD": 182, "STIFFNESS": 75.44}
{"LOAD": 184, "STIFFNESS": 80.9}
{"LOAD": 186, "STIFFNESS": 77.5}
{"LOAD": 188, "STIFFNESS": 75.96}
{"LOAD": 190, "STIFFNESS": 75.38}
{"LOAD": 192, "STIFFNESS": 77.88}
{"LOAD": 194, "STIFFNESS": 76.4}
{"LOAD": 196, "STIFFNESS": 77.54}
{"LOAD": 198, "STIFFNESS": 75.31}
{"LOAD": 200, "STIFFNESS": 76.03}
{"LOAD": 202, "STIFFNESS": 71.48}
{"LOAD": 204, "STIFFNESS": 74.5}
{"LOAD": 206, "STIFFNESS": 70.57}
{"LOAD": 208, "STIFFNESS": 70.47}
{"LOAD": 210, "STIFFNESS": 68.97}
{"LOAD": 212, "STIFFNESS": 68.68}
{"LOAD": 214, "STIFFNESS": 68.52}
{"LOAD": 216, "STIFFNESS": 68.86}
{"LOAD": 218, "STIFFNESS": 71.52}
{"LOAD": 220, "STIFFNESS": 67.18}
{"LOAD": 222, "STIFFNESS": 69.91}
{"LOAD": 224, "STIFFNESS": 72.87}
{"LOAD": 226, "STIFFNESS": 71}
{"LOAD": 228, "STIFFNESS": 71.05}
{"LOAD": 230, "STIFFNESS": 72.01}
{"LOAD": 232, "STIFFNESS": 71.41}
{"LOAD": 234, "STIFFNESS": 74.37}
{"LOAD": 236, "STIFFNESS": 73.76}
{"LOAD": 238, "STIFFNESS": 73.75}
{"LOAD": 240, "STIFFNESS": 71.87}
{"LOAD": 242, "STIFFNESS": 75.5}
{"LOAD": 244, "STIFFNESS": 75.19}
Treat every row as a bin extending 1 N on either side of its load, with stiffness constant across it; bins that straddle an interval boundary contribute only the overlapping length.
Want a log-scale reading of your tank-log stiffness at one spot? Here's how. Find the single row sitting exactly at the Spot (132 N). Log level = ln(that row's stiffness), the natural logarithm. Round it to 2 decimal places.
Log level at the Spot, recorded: 4.16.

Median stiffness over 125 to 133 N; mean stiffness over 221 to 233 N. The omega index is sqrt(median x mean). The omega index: 65.6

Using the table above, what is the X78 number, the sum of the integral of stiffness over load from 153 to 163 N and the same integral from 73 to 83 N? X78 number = 1306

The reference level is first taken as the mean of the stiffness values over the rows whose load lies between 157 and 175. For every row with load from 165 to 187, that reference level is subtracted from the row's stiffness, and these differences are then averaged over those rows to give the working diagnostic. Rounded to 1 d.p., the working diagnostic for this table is 1.3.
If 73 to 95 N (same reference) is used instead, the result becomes -21.9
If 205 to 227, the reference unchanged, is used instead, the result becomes -10.0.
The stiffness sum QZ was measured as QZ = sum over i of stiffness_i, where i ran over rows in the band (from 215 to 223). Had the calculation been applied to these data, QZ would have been 277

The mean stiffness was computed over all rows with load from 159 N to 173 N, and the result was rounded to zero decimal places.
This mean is 80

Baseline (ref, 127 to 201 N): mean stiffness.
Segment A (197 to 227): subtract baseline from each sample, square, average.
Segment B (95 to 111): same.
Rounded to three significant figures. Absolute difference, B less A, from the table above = 260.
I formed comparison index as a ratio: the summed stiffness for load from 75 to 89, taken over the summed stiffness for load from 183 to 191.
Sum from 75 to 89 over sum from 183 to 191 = 1.3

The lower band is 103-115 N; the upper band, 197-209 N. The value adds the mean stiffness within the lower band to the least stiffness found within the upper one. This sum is 125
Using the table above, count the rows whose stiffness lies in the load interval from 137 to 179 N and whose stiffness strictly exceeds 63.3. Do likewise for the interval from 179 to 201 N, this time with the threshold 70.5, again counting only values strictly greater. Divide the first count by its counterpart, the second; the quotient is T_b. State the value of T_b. 1.8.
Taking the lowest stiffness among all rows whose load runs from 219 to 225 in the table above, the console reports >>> 67.18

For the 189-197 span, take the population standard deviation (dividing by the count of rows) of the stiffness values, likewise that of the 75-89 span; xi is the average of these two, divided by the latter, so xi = 0.69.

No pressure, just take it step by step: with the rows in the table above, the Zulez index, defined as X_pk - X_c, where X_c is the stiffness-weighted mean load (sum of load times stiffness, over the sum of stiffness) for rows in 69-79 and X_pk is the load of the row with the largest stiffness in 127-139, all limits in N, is 62.0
